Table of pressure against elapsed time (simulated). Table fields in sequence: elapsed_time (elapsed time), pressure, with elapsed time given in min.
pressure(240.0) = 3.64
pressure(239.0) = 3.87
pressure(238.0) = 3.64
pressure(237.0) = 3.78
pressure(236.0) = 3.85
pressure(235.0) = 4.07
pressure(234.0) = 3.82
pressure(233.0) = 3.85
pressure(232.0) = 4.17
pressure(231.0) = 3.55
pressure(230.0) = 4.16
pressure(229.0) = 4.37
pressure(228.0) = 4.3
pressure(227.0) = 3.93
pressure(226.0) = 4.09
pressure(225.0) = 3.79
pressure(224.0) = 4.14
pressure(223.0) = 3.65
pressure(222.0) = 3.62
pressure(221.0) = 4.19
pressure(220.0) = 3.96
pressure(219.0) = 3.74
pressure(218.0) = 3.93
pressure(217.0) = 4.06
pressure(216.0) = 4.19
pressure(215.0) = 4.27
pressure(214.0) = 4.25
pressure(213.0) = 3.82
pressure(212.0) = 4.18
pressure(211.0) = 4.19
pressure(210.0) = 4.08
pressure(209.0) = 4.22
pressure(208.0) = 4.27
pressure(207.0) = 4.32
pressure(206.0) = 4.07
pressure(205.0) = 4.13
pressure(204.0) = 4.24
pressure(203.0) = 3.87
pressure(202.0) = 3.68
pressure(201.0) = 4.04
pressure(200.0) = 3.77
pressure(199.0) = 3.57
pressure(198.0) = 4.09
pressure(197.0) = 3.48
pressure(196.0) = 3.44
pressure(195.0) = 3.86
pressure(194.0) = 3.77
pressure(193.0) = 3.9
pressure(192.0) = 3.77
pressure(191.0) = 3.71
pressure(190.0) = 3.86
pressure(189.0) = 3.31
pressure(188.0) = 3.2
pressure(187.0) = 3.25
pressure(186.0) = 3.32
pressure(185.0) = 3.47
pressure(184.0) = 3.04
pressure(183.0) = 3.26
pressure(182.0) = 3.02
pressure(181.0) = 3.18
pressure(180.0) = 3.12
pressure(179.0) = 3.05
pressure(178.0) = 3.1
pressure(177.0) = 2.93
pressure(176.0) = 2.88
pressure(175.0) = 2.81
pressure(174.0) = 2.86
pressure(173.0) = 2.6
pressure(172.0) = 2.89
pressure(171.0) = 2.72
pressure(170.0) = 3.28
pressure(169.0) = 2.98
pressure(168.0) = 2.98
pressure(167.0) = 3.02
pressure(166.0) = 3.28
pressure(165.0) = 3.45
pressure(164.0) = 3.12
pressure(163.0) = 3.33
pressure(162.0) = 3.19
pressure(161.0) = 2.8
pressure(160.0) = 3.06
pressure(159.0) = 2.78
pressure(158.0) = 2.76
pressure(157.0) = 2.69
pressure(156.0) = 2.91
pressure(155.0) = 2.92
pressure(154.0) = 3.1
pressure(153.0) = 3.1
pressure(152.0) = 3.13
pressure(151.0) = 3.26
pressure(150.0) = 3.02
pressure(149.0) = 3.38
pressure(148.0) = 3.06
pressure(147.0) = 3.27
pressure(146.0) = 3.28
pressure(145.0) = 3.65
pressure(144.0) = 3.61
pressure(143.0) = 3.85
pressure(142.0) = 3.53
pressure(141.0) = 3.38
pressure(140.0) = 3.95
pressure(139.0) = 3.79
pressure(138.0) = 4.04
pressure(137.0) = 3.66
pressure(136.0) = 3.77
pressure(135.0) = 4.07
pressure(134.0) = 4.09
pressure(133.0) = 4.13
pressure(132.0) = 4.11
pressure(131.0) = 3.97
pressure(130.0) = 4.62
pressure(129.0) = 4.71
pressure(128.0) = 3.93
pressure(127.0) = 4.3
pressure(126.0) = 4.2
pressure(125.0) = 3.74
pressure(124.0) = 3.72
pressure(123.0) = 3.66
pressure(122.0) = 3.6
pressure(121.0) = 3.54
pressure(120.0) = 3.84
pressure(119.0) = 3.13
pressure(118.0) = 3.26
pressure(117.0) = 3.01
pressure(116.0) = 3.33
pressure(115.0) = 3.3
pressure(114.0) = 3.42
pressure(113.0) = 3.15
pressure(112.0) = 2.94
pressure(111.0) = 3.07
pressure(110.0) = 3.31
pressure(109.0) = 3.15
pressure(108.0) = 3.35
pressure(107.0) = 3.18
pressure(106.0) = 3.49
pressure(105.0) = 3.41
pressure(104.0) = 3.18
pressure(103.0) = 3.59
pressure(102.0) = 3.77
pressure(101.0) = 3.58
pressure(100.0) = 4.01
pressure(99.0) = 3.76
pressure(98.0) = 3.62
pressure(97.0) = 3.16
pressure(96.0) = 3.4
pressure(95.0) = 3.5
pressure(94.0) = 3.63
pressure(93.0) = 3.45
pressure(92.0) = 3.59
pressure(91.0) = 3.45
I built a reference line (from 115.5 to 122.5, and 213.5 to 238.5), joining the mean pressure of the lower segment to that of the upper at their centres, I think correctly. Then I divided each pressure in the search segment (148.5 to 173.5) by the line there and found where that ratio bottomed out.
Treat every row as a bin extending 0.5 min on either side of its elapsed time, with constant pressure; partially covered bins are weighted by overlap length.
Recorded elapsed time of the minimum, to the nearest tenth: 173.0 min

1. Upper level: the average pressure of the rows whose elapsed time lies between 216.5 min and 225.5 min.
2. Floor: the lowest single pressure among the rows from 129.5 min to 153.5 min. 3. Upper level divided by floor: 1.29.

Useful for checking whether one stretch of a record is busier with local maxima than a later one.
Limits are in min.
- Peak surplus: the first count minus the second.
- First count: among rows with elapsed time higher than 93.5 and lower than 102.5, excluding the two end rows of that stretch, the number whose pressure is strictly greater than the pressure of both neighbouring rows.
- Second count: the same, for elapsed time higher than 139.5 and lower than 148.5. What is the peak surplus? -1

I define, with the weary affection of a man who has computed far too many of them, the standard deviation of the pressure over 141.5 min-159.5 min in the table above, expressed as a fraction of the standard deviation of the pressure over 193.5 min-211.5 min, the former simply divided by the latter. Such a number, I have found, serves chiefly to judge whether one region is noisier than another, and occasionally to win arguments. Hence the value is 1.17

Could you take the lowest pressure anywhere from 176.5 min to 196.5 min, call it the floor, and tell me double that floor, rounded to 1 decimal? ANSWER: 5.9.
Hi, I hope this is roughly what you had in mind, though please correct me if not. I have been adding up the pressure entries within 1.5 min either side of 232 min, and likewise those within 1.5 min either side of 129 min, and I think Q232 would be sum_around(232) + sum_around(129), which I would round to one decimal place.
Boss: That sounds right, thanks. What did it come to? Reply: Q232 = 24.8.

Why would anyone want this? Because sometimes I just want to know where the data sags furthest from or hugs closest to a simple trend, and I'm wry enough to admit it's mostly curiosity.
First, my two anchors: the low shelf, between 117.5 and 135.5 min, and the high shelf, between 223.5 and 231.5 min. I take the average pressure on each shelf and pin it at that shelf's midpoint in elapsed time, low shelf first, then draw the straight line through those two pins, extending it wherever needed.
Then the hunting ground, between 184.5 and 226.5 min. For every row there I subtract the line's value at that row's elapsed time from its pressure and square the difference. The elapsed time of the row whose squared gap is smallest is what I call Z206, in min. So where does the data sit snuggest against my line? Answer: 201.0 min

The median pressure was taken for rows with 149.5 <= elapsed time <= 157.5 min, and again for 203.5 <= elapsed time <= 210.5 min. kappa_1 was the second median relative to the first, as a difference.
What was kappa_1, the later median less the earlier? 1.2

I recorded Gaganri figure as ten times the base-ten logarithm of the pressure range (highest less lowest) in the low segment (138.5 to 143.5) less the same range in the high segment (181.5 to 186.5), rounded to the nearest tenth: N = -9.2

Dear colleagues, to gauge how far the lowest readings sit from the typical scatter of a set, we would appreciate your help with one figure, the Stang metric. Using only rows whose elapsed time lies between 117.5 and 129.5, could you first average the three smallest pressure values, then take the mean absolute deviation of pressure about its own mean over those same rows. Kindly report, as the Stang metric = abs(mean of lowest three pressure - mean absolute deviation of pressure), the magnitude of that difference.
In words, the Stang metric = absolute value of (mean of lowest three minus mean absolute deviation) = 3.0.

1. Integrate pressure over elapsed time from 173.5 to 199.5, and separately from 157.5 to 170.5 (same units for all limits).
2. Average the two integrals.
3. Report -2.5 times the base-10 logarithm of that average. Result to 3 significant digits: -4.51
